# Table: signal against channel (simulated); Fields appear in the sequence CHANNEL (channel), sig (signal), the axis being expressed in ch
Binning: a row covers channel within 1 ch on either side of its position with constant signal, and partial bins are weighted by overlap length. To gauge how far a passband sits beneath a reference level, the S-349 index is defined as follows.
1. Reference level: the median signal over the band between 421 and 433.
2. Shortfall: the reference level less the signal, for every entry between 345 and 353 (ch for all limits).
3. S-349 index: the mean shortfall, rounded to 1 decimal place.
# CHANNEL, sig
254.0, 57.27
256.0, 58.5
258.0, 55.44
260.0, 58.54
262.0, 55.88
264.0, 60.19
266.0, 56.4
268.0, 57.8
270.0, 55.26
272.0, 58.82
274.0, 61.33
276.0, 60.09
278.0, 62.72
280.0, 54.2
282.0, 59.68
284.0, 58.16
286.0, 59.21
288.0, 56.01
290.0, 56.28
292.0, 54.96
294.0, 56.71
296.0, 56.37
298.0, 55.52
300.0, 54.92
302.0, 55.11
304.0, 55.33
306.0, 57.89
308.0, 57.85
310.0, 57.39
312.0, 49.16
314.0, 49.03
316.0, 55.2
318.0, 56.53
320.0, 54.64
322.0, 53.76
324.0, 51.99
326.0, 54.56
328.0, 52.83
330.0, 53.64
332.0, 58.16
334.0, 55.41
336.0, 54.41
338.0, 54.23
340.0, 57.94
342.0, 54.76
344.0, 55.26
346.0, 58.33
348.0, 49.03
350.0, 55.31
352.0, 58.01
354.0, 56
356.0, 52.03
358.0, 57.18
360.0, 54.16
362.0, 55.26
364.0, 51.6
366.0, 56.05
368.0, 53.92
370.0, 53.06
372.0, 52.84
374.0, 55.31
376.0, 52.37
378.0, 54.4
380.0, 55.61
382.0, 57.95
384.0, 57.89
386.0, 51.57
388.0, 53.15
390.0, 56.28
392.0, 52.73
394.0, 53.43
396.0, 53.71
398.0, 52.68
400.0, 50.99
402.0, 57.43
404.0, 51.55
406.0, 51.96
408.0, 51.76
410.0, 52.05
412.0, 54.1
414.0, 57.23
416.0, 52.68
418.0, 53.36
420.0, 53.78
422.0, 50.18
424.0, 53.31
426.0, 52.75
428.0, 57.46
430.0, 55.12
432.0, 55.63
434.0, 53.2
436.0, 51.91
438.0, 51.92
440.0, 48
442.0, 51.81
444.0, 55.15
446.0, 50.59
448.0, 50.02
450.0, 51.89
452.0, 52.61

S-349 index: -1.0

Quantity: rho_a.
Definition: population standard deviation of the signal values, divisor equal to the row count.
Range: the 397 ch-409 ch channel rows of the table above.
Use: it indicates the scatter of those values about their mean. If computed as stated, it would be 2.2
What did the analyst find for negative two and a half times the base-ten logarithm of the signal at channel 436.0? -4.29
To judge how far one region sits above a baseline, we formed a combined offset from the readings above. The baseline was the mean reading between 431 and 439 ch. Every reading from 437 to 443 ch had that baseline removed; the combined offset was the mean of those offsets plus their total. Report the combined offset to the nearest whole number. -10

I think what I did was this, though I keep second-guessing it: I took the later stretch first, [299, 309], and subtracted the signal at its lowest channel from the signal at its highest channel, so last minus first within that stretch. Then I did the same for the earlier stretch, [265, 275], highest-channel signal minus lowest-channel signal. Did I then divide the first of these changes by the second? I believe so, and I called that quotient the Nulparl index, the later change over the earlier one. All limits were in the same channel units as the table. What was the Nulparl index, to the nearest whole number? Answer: 1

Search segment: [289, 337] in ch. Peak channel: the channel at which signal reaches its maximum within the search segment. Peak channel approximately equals 332.0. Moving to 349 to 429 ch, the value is 352.0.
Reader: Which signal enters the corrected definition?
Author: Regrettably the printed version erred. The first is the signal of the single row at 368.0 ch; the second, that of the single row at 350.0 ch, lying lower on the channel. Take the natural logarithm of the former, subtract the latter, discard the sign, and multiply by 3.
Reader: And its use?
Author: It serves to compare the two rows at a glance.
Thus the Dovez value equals 154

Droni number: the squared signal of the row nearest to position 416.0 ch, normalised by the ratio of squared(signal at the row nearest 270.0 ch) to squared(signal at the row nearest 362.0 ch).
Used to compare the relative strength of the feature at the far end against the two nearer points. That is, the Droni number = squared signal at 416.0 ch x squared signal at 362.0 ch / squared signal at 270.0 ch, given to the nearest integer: 2775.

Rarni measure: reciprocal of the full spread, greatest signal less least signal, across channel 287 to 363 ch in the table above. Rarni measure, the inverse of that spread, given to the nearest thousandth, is 0.108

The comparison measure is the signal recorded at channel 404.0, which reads 51.55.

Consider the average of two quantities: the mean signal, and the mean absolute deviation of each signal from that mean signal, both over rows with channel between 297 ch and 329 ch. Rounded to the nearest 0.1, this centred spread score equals 28.2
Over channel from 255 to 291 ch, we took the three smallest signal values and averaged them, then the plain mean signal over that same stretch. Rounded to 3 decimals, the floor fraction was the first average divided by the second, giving 0.947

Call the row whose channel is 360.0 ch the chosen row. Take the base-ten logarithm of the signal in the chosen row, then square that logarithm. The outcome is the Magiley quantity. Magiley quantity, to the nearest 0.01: 3.01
